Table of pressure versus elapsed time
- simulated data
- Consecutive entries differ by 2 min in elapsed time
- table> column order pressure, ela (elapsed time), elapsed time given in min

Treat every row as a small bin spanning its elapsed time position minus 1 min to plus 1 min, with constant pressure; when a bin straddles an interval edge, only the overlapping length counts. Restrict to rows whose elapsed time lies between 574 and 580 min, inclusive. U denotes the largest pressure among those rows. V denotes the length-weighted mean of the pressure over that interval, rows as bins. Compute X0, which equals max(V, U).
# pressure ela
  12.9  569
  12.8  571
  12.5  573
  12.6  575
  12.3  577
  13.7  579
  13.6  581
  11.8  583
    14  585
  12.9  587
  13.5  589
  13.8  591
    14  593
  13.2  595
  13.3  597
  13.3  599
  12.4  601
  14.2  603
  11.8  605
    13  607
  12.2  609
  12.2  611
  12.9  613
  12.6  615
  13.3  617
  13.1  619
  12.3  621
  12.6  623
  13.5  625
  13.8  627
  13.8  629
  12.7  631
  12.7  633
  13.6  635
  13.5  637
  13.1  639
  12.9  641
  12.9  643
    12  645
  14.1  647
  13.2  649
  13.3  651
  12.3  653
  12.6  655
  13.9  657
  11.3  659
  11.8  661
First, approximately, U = 13.7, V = 12.9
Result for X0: 13.7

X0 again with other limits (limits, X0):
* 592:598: 14.0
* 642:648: 14.1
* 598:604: 14.2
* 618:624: 13.1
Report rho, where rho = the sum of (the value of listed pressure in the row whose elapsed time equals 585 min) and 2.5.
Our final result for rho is 16.5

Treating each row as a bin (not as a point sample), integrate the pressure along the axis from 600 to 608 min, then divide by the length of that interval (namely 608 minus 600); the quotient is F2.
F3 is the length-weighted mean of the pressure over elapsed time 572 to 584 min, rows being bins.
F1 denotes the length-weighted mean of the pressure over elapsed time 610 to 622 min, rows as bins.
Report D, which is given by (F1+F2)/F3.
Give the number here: 2.01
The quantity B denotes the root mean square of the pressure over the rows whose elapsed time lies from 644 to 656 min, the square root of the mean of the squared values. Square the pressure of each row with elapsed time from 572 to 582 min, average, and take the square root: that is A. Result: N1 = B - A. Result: 0.0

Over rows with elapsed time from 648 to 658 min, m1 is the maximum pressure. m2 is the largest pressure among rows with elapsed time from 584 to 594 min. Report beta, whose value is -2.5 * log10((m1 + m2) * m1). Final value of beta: -6.47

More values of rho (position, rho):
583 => 14.3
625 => 16.0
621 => 14.8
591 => 16.3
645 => 14.5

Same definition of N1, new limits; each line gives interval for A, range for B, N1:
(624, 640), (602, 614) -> -0.6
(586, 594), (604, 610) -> -1.2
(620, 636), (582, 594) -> 0.2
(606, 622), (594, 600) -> 0.6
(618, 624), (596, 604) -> 0.6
